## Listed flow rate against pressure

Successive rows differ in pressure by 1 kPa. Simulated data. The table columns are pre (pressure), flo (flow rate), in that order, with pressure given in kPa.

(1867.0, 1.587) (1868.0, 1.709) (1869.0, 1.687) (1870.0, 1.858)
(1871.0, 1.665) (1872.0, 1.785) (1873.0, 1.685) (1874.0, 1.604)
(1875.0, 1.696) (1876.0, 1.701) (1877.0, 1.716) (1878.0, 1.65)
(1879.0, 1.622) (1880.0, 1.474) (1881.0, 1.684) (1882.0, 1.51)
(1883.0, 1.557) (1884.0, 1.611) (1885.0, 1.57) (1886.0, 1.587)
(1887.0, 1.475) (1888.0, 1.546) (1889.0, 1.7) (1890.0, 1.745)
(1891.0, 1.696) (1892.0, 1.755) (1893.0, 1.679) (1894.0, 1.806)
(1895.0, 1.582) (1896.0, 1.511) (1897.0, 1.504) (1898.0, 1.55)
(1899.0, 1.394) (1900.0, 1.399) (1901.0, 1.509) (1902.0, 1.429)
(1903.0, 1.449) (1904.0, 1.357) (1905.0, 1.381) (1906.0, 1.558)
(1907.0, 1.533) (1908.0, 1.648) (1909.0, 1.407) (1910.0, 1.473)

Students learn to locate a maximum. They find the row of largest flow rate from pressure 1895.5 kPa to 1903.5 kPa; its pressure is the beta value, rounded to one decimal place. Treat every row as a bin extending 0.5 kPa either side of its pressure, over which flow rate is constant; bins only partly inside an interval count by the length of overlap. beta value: 1898.0 kPa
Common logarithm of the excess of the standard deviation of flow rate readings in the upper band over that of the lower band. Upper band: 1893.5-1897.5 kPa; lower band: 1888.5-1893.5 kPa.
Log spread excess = -1.0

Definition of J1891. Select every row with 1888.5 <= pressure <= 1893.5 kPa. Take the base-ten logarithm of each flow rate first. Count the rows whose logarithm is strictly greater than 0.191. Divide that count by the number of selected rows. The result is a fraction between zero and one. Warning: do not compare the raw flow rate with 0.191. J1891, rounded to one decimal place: 1.0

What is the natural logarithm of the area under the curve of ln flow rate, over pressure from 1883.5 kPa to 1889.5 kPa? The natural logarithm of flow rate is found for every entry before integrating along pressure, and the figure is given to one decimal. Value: 1.0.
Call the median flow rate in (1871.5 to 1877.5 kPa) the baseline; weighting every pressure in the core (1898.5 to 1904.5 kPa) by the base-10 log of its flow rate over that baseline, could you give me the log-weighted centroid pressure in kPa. 1901.5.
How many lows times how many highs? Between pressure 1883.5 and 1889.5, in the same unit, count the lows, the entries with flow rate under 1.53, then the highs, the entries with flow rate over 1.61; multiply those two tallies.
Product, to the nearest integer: 2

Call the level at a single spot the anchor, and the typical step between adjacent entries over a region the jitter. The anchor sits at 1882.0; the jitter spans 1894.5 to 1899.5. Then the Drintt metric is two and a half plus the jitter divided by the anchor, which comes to 2.55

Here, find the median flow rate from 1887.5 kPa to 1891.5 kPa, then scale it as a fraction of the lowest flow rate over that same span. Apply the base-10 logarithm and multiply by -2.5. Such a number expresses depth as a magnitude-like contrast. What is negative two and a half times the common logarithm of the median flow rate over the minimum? -0.10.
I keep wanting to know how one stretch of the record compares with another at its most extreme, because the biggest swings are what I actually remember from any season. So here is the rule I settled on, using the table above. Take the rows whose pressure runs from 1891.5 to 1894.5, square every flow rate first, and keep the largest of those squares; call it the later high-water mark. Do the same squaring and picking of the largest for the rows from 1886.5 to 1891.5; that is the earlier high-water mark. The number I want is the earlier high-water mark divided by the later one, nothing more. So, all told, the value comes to 0.93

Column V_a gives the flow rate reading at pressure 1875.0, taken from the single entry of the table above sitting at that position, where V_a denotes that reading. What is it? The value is 1.696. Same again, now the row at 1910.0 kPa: 1.473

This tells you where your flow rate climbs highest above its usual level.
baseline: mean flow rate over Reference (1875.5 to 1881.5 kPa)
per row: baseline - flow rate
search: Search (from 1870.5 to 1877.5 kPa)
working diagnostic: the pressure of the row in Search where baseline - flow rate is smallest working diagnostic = 1872.0 kPa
